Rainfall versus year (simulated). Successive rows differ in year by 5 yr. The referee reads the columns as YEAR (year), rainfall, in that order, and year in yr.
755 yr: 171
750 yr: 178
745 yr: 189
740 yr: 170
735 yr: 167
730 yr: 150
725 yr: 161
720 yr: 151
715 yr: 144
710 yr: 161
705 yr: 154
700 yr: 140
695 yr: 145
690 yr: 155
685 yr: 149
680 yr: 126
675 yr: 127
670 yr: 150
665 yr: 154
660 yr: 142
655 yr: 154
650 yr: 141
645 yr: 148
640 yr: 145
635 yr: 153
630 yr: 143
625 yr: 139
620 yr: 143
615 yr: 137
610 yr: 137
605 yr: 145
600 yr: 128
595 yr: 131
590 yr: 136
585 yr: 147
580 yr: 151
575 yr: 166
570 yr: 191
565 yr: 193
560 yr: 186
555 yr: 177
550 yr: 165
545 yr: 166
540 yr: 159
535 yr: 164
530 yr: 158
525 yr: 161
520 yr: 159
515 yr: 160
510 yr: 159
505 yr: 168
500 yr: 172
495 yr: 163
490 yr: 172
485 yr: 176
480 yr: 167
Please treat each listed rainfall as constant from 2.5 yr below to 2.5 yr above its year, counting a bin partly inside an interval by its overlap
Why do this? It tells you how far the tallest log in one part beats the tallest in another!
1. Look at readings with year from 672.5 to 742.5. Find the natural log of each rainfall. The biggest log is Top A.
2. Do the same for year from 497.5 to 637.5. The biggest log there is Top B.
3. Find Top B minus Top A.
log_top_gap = 0.127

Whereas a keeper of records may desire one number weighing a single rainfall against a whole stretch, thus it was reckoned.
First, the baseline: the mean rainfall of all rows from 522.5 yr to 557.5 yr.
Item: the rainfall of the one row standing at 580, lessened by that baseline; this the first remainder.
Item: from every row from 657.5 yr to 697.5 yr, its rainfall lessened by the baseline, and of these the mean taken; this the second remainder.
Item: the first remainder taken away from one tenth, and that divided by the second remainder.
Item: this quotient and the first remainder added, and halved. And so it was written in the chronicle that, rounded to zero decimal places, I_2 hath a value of -7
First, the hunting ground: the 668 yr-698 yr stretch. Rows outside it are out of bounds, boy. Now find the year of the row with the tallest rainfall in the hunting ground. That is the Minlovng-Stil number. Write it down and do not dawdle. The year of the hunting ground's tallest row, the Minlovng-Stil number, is 690 yr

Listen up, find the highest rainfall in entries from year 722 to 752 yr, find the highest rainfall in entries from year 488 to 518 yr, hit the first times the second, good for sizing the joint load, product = 32508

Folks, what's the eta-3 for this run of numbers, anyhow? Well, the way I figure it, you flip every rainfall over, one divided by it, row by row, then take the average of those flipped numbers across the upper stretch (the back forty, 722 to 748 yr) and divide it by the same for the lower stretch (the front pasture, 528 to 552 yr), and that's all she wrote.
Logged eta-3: 0.98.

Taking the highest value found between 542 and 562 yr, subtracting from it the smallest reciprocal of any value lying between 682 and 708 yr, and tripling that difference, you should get 558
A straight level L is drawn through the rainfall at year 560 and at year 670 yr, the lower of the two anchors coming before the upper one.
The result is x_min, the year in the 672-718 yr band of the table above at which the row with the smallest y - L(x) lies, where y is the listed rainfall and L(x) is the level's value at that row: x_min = 675 yr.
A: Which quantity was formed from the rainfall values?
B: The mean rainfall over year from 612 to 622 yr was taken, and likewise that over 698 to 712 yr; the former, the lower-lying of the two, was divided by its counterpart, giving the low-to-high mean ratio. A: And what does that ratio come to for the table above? 0.92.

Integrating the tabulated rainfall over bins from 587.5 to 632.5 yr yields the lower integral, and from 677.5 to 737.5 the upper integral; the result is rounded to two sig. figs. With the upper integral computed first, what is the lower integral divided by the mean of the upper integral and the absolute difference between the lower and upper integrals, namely 1.0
